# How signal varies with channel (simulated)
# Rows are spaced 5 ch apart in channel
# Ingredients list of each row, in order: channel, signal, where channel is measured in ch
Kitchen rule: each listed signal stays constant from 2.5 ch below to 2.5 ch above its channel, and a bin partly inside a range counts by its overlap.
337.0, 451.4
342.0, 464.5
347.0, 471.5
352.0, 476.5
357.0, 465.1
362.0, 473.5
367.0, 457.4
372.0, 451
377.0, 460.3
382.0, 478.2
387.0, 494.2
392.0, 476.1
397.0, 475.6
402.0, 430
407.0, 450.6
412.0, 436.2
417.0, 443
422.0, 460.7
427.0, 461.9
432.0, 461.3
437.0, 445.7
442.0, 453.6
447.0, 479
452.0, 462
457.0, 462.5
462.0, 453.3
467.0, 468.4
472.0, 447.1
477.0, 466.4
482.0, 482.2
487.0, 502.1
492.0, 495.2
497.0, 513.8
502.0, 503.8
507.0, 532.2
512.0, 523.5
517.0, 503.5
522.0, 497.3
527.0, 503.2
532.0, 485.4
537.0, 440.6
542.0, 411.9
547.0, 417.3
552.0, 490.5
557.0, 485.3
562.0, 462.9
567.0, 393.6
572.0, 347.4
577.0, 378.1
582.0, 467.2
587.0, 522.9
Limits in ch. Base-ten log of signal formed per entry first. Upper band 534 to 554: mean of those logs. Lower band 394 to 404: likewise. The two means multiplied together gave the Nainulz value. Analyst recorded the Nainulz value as 7.02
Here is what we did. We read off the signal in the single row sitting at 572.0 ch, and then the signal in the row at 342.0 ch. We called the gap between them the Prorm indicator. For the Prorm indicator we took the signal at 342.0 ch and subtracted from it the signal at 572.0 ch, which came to 117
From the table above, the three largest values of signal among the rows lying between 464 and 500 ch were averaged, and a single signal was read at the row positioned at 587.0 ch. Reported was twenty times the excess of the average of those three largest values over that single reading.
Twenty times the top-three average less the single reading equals -384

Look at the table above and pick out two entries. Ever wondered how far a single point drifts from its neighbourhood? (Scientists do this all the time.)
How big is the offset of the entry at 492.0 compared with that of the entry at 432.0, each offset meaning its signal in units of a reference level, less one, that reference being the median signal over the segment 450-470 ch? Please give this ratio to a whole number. -35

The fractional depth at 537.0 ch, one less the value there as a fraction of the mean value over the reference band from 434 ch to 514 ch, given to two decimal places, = 0.08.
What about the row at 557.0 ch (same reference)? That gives -0.01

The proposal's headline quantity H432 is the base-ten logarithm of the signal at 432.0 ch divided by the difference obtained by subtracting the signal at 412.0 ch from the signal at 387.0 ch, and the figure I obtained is 0.9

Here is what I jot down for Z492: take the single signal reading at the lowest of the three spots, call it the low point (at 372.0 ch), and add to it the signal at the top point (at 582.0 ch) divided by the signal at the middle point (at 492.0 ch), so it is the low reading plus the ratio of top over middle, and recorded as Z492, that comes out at 451.9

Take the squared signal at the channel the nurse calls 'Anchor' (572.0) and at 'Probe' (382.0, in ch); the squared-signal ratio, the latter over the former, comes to 1.89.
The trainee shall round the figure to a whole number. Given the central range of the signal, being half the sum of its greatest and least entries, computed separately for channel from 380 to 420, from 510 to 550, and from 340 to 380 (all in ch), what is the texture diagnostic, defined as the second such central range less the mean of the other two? 5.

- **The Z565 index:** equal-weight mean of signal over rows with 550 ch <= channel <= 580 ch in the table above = 426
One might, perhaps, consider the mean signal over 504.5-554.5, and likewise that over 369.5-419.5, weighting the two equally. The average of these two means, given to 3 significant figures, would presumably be 470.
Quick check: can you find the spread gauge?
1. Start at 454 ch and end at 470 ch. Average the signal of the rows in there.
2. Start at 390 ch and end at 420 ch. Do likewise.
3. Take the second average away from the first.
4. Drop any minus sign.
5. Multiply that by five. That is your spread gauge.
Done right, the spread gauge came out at 47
